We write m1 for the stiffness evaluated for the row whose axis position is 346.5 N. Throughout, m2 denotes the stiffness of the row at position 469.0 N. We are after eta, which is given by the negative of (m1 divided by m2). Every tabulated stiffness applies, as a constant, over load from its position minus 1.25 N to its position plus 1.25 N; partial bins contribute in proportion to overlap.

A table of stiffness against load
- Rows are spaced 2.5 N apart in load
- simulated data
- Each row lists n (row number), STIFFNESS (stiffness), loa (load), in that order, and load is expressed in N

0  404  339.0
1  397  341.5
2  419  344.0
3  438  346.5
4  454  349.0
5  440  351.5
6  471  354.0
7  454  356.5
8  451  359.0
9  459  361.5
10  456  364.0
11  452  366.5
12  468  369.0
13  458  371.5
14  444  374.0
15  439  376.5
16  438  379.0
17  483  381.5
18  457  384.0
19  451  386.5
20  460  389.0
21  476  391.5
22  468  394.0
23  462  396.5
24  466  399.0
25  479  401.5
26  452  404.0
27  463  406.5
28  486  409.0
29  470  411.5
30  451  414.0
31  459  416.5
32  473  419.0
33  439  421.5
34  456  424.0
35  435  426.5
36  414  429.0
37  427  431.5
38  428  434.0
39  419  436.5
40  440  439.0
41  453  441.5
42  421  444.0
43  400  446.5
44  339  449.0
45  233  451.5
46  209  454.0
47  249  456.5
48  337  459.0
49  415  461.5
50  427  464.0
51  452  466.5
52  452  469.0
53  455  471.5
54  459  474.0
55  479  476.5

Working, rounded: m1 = 438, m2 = 452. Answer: -0.97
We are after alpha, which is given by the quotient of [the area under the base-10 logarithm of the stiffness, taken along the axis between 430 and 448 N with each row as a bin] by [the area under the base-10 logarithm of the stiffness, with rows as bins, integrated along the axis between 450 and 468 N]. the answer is 1.05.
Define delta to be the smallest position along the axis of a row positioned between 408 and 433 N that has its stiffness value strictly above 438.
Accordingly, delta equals 409.0 N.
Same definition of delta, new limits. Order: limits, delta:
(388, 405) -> 389.0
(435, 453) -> 439.0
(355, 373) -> 356.5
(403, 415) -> 404.0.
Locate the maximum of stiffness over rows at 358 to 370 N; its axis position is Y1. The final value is 369.0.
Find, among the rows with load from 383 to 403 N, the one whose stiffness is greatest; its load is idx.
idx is 401.5 N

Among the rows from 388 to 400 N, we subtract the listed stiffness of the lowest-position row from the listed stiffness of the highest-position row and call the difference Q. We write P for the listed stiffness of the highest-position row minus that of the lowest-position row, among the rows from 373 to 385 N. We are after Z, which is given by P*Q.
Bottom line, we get 78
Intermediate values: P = 13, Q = 6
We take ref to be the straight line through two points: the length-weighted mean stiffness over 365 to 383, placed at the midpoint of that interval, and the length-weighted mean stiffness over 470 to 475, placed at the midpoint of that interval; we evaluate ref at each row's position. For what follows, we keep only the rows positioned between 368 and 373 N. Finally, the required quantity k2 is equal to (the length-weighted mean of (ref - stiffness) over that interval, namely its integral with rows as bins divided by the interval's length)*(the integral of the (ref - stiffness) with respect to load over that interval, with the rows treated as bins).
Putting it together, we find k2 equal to 263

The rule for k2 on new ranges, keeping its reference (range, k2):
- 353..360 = 126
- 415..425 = 11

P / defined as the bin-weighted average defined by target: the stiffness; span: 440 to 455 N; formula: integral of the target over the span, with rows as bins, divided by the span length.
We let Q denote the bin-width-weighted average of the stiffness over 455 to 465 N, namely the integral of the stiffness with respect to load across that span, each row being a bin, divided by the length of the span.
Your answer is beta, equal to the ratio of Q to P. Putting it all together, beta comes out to 1.02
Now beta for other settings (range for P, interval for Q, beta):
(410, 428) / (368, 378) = 0.99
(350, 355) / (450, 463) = 0.64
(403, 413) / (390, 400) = 1.00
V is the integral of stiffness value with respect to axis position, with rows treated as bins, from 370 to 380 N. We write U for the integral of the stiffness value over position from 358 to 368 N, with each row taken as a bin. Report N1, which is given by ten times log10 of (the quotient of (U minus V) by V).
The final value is -17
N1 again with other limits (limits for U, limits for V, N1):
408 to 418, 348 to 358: -16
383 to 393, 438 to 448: -11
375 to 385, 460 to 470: -13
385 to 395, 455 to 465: -5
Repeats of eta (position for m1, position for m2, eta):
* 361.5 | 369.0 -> -0.98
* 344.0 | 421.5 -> -0.95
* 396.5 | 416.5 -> -1.01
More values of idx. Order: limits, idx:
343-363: 354.0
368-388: 381.5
